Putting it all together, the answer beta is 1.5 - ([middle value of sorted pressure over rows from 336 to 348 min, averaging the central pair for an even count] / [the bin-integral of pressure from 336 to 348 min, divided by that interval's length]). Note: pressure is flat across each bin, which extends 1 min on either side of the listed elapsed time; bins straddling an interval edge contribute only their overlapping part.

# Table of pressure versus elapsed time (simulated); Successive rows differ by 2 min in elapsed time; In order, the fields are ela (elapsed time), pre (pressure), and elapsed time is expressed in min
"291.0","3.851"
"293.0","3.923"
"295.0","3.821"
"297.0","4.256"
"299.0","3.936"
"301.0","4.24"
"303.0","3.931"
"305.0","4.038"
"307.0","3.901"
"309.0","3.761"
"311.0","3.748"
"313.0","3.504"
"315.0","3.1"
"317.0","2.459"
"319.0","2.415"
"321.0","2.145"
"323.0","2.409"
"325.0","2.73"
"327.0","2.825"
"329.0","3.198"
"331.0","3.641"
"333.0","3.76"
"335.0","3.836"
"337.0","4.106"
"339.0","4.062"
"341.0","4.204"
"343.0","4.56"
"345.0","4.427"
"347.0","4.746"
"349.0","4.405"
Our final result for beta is 0.508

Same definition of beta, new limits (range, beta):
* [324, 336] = 0.474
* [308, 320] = 0.457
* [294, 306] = 0.512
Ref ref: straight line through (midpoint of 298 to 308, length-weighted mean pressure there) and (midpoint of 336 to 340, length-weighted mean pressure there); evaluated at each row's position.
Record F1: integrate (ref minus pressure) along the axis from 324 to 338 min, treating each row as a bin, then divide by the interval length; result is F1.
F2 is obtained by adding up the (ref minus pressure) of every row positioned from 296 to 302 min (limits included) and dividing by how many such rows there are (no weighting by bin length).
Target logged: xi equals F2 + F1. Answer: 0.5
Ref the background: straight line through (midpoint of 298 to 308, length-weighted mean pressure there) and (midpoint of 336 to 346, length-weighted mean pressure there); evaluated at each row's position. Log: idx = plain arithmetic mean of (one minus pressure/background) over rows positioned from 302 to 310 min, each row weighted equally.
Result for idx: 0.03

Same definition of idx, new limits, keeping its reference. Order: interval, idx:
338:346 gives -0.01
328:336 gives 0.14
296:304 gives -0.03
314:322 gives 0.38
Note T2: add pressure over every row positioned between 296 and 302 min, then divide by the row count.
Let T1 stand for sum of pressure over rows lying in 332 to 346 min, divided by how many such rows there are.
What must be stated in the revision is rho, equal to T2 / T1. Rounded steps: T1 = 4.14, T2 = 4.1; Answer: 1.00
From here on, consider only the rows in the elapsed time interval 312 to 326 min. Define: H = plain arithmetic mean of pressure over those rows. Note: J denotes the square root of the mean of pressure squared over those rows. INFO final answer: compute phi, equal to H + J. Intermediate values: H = 2.7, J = 2.7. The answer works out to 5.4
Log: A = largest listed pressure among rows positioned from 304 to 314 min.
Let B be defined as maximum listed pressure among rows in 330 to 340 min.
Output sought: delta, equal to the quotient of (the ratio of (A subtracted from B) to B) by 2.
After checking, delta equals 0.01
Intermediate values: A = 4.038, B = 4.106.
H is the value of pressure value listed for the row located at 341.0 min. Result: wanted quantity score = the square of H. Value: 18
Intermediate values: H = 4.204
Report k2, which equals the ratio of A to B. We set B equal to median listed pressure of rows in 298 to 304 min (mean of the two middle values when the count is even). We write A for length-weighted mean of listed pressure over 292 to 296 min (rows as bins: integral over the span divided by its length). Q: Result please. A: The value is 0.98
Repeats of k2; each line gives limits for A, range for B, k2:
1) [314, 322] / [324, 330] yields 0.90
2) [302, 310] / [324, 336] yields 1.14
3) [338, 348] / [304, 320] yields 1.21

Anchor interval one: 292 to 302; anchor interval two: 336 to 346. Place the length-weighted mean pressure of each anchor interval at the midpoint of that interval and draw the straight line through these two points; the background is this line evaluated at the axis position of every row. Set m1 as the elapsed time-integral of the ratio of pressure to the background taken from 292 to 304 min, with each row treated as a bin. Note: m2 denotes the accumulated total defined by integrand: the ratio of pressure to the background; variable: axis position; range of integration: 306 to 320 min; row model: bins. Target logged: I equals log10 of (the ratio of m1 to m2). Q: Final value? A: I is 0.0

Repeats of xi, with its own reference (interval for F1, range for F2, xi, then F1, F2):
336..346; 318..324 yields 1.5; -0.2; 1.7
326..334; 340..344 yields 0.4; 0.7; -0.3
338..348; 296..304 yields -0.4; -0.3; -0.1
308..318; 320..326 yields 2.3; 0.7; 1.6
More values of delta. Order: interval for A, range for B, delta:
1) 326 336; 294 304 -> 0.05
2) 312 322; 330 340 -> 0.07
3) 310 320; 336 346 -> 0.09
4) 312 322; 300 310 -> 0.09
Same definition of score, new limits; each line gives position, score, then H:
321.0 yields 5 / 2.145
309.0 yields 14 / 3.761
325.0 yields 7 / 2.73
